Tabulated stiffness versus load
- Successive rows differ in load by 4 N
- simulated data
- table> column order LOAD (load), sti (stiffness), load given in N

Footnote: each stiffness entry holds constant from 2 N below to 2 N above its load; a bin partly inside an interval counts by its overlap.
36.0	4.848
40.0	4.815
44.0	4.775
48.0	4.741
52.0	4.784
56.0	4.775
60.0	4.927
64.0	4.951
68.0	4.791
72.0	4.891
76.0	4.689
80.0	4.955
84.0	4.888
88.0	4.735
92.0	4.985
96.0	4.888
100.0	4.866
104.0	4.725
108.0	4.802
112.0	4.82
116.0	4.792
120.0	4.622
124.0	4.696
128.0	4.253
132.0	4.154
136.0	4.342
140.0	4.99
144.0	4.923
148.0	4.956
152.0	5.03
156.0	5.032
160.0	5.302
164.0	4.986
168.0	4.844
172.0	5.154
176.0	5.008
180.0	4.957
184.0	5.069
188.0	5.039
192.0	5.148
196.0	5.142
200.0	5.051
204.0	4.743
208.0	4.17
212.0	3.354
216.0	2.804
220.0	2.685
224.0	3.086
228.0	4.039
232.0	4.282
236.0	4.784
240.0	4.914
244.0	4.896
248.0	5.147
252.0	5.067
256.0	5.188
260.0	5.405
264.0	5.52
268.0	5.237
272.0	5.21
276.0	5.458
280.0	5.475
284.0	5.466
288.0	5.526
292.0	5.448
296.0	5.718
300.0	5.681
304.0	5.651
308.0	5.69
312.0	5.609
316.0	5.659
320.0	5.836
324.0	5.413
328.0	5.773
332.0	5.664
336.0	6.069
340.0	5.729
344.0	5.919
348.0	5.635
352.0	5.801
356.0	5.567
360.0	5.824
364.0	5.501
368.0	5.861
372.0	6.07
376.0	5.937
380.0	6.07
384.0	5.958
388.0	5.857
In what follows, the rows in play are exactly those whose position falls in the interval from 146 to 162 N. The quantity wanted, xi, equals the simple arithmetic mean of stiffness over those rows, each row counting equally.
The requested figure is 5.08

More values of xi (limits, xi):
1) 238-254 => 5.01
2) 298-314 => 5.66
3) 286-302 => 5.59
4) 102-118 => 4.78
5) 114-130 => 4.59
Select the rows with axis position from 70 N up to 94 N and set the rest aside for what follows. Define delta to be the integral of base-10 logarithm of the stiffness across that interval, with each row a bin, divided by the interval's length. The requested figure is 0.69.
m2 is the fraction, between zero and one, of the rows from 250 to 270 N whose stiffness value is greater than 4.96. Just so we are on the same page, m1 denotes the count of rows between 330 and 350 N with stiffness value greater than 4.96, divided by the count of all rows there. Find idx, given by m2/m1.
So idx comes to 1.0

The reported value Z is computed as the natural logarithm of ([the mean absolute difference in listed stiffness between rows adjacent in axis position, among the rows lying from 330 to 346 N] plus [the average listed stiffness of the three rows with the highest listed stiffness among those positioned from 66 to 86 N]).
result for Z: 1.65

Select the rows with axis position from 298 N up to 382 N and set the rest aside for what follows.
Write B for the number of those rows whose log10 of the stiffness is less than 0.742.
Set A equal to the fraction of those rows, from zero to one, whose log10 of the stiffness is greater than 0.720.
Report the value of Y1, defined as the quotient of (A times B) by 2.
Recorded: 1.00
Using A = 1.00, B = 2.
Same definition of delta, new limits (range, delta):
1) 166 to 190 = 0.70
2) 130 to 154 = 0.67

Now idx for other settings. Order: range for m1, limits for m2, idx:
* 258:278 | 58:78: 0.0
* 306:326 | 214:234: 0.0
